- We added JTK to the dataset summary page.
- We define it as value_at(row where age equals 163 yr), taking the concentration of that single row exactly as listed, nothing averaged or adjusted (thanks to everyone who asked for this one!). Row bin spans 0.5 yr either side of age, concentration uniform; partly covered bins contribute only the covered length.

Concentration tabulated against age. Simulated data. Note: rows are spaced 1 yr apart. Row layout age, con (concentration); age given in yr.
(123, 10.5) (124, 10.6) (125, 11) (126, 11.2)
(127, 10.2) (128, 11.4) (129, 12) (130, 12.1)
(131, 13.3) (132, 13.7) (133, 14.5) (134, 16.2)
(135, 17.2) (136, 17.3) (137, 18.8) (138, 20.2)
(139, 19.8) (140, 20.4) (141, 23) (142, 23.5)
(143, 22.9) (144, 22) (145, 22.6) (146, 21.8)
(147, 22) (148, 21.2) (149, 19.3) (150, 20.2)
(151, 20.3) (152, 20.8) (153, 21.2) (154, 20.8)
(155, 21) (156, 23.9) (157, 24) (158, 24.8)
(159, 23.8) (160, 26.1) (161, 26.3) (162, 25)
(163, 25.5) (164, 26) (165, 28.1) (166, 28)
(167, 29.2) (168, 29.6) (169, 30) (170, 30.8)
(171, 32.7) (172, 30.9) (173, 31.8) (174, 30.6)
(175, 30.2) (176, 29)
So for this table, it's 25.5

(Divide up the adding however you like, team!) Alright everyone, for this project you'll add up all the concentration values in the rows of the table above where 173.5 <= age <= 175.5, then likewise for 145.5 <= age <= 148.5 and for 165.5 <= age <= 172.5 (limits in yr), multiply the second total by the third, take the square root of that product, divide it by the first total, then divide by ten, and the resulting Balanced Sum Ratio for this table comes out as 0.19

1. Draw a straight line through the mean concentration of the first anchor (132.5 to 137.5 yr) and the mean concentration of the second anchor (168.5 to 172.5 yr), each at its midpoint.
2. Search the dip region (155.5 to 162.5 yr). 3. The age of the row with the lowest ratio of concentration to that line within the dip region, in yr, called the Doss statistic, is 159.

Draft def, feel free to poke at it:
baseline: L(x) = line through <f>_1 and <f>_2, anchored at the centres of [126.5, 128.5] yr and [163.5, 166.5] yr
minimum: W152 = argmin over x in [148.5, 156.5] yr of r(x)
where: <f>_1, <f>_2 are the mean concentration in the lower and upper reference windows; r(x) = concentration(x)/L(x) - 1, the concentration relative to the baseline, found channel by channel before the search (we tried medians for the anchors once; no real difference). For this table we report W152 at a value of 155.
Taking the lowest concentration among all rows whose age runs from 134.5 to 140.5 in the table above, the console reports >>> 17.2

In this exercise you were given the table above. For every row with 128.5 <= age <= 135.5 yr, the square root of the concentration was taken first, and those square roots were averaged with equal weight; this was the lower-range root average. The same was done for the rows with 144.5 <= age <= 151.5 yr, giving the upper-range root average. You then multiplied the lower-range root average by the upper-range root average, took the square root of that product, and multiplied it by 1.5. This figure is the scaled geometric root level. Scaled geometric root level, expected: 6.22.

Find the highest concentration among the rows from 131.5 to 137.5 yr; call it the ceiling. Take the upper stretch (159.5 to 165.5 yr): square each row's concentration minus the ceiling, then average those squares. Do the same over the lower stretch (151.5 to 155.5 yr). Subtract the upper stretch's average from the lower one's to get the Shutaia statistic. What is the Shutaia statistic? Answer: -51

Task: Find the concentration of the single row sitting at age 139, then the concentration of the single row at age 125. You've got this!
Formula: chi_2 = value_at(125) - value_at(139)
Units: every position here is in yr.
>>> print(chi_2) -8.8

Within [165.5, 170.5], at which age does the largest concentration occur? 170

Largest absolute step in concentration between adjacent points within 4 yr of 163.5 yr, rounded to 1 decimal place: 2.1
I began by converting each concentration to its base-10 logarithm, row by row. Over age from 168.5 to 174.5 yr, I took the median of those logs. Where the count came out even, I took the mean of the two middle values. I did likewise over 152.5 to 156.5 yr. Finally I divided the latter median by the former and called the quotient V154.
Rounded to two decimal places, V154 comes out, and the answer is 0.89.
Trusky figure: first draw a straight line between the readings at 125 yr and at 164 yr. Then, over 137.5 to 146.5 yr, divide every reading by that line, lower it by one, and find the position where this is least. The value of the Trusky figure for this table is 146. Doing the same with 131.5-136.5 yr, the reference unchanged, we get 132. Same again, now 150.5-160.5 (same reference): 155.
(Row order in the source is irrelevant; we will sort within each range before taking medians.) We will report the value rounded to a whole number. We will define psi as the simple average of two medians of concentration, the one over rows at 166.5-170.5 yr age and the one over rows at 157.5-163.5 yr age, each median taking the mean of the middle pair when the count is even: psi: 28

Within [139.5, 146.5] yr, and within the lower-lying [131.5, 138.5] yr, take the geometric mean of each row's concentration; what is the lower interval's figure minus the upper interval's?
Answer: -6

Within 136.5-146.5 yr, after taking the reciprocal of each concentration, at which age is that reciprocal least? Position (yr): 142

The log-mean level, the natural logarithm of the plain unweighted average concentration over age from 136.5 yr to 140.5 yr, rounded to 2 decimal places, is 2.99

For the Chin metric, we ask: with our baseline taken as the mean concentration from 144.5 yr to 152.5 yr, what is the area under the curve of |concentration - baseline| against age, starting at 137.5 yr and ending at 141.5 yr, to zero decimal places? 5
